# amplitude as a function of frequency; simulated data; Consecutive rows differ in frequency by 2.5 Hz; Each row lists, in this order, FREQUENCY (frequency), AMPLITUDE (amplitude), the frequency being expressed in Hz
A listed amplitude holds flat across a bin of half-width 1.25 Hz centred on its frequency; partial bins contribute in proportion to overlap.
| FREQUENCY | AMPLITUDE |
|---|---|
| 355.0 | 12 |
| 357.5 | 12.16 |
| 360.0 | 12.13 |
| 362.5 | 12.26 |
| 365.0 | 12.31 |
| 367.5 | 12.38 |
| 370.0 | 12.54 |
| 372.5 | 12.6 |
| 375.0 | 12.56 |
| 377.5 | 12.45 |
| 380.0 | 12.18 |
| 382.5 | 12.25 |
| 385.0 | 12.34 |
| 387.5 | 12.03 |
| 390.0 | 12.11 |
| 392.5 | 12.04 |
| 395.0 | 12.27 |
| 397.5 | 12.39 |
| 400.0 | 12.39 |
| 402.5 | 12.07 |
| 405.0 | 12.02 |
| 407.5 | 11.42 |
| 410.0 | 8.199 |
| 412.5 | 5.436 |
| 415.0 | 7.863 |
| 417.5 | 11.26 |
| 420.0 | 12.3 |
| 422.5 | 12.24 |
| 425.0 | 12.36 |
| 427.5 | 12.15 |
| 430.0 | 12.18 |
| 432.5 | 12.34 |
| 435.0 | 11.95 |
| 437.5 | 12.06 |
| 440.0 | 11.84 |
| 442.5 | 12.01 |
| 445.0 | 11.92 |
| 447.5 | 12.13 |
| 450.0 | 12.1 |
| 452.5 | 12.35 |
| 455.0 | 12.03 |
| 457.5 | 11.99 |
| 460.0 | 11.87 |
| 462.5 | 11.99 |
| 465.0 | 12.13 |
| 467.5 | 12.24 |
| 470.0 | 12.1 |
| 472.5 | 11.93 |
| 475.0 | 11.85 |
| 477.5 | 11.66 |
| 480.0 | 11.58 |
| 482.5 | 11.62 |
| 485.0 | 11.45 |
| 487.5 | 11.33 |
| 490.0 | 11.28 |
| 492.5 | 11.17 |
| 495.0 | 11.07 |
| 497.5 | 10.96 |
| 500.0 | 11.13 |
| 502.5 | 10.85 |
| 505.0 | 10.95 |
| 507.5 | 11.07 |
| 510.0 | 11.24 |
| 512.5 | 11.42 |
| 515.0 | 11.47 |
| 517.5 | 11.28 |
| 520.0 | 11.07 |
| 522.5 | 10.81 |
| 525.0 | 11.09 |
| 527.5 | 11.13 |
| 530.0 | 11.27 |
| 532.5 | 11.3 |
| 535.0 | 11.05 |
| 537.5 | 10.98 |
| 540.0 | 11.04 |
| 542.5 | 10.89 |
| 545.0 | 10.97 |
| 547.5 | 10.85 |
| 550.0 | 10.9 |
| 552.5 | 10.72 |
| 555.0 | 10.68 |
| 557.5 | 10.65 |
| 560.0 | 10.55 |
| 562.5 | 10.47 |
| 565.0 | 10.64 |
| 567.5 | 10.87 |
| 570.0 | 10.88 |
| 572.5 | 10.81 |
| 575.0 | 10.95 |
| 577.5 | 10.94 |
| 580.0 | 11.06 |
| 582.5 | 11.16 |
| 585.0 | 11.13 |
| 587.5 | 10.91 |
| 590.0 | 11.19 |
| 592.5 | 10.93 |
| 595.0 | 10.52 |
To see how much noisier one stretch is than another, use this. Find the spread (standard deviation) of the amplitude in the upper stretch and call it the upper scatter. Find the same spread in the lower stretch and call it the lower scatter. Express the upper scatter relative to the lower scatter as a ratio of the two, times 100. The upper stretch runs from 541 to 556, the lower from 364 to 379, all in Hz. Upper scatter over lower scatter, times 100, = 99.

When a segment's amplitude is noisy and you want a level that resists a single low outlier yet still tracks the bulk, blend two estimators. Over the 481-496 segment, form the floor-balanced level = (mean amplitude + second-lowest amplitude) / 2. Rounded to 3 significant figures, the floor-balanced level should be 11.2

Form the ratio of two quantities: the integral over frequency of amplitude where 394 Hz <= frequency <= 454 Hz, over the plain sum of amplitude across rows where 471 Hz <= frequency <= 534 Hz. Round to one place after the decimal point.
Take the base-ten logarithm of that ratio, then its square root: 0.6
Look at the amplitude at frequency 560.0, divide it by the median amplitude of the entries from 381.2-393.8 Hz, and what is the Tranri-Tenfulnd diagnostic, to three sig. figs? 0.871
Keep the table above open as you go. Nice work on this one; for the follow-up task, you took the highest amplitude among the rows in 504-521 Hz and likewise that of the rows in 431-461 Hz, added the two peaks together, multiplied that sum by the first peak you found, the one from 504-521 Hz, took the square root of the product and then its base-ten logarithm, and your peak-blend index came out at 1.218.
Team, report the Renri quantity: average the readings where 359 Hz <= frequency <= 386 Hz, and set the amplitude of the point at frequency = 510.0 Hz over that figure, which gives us 0.91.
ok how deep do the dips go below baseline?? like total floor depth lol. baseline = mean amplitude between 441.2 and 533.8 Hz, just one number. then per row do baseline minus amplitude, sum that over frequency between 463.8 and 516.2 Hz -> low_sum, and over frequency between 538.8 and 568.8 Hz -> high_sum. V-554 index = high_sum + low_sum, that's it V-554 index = 11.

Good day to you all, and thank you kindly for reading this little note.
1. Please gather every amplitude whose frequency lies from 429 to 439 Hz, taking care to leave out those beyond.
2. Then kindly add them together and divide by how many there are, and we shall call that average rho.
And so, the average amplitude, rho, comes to 12.1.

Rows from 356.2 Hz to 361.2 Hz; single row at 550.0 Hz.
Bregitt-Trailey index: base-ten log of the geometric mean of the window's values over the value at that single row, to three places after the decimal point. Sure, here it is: 0.047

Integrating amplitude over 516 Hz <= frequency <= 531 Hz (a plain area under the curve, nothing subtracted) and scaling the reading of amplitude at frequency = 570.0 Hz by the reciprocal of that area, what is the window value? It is 0.0653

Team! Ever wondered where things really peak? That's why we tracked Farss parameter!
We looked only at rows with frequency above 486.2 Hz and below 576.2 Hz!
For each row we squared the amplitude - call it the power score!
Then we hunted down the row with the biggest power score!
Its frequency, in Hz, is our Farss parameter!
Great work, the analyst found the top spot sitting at 515.0 Hz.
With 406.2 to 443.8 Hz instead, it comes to 425.0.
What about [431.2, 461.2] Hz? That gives 452.5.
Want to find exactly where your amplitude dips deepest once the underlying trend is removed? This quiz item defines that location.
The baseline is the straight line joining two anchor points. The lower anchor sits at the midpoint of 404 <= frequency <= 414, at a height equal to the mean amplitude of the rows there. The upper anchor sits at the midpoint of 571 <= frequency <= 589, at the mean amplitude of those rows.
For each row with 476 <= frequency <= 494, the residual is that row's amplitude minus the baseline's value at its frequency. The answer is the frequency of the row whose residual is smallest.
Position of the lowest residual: 492.5 Hz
